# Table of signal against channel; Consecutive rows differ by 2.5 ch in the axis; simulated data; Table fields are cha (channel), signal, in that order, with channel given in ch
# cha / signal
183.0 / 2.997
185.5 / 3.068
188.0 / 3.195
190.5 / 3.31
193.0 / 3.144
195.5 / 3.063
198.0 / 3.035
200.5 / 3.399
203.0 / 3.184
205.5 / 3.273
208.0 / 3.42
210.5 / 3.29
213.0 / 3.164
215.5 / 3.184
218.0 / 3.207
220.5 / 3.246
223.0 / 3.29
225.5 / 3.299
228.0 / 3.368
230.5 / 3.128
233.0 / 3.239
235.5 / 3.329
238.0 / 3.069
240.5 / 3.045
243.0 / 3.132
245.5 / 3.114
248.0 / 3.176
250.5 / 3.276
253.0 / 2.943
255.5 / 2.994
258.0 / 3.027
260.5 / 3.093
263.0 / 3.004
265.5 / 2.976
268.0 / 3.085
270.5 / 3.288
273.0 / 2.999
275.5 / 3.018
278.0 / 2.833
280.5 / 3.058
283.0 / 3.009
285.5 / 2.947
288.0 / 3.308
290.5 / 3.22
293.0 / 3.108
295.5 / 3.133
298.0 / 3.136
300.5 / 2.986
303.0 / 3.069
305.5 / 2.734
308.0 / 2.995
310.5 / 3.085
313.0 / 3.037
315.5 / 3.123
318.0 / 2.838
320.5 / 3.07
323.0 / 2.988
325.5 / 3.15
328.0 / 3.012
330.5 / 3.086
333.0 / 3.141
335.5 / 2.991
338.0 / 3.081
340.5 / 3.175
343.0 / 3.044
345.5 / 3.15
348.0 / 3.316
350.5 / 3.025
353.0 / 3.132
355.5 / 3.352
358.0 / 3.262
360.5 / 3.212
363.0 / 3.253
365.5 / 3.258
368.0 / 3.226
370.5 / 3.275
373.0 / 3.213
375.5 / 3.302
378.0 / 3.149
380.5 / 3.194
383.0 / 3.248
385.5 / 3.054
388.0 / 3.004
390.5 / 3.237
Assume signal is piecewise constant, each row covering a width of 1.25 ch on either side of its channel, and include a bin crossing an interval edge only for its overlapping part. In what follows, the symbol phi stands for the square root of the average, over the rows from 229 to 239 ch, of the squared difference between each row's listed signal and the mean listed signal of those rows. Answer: 0.10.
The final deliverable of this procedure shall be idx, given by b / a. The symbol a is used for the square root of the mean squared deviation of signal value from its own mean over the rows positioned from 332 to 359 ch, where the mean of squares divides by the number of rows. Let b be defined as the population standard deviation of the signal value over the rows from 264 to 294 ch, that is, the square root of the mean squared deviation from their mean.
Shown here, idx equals 1.21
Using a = 0.112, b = 0.135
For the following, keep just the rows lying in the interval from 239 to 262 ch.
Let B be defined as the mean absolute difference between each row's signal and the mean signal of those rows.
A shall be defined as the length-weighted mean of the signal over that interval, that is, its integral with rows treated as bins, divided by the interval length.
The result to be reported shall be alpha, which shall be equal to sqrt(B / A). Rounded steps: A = 3.09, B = 0.077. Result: 0.16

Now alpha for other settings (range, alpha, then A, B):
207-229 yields 0.14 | 3.27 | 0.066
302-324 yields 0.18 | 2.99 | 0.093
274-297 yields 0.19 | 3.07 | 0.108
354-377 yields 0.10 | 3.26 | 0.032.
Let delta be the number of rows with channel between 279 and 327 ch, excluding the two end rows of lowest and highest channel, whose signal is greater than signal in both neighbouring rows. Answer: 6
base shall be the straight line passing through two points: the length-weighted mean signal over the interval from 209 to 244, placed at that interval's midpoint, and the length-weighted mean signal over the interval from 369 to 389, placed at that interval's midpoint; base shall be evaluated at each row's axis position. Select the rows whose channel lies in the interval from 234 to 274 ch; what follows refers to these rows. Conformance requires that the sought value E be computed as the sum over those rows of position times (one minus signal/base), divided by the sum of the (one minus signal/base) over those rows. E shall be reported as 257.4 ch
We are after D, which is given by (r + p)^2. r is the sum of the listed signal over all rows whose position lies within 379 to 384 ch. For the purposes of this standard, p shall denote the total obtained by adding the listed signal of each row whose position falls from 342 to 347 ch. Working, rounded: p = 6.19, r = 6.44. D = 160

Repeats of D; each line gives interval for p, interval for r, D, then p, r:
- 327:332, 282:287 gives 145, 6.10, 5.96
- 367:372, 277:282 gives 154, 6.50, 5.89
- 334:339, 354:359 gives 161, 6.07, 6.61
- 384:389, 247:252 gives 157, 6.06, 6.45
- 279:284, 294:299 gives 152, 6.07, 6.27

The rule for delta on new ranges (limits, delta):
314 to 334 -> 2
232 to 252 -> 2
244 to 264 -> 2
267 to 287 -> 3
